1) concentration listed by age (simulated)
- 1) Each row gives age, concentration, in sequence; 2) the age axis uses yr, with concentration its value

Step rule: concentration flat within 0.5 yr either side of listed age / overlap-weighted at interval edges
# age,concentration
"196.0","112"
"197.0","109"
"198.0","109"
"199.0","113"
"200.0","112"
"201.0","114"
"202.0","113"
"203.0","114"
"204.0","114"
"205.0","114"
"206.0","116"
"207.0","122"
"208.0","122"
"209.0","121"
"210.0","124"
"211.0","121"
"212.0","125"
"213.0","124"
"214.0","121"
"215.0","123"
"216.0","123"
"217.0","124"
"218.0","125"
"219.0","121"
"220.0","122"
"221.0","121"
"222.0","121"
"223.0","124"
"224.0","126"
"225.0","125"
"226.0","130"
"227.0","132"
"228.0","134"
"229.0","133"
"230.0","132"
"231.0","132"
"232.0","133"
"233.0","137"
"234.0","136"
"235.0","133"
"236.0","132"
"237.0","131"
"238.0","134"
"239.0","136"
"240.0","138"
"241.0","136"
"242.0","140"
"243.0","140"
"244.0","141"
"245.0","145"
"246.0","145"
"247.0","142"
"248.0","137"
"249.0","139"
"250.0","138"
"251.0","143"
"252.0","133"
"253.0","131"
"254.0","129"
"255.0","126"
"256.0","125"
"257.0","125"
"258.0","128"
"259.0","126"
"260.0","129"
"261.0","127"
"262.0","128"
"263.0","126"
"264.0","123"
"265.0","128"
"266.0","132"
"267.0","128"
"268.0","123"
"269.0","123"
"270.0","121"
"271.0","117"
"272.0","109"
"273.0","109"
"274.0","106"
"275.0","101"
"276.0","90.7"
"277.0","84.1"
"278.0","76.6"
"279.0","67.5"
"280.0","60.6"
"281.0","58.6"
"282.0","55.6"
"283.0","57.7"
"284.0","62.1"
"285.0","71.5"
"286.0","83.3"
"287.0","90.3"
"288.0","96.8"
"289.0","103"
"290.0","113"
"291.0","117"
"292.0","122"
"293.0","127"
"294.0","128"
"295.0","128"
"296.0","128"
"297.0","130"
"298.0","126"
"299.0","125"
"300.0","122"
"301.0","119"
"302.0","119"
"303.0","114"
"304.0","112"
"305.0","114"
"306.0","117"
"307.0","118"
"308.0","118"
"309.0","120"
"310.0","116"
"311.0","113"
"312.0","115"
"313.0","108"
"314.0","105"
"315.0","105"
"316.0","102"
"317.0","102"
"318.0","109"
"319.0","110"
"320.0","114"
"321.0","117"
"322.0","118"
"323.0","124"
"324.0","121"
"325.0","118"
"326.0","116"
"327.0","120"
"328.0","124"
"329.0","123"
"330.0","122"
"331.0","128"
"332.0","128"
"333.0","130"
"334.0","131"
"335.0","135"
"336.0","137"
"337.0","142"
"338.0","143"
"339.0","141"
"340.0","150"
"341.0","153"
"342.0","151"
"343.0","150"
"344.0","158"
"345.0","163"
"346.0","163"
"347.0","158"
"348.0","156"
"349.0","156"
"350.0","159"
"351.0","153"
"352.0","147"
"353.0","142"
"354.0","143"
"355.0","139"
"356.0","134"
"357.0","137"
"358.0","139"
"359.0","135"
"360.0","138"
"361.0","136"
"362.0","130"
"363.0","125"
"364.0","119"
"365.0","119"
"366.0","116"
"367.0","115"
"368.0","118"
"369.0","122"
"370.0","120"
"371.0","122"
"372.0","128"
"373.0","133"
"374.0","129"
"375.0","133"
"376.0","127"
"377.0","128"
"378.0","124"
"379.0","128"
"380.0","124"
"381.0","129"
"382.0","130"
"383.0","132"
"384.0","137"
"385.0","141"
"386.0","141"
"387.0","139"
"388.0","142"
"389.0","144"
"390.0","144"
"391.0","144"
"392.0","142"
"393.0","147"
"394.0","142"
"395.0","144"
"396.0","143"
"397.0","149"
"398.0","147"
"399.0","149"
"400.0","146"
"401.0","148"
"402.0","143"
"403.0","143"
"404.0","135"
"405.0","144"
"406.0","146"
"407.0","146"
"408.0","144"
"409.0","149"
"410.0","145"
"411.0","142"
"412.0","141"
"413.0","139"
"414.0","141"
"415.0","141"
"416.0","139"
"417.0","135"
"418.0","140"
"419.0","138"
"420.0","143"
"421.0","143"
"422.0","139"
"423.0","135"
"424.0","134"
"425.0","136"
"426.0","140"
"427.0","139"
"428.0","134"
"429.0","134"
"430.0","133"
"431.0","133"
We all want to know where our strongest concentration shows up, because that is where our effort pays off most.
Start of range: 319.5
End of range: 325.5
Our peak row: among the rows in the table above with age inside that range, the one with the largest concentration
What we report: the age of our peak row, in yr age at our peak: 323.0 yr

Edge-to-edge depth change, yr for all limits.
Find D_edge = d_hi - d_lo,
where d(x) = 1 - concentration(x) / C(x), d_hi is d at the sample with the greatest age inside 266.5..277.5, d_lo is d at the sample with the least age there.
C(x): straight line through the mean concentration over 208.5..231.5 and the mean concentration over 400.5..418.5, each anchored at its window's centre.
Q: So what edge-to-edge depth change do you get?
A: 0.34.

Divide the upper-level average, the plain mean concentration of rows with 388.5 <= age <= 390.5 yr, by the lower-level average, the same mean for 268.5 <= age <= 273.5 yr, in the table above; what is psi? 1.2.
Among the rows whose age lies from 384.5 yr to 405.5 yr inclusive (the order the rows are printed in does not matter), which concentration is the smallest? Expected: 135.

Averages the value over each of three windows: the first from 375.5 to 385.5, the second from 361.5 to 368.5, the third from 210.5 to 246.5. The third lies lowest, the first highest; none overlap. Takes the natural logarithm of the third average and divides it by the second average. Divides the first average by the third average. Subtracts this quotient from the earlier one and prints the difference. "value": -0.96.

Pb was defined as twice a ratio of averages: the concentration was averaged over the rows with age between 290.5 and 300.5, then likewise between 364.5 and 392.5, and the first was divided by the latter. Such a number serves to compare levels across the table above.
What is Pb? 1.92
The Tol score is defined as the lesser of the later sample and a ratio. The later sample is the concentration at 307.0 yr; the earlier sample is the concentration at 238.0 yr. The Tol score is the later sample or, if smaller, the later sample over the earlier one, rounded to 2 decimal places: 0.88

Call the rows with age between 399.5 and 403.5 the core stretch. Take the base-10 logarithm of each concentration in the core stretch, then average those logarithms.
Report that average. 2.16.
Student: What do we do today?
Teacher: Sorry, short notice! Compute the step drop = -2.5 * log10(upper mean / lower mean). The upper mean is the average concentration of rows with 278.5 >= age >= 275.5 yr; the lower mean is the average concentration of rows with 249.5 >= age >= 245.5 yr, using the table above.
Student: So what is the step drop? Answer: 0.56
